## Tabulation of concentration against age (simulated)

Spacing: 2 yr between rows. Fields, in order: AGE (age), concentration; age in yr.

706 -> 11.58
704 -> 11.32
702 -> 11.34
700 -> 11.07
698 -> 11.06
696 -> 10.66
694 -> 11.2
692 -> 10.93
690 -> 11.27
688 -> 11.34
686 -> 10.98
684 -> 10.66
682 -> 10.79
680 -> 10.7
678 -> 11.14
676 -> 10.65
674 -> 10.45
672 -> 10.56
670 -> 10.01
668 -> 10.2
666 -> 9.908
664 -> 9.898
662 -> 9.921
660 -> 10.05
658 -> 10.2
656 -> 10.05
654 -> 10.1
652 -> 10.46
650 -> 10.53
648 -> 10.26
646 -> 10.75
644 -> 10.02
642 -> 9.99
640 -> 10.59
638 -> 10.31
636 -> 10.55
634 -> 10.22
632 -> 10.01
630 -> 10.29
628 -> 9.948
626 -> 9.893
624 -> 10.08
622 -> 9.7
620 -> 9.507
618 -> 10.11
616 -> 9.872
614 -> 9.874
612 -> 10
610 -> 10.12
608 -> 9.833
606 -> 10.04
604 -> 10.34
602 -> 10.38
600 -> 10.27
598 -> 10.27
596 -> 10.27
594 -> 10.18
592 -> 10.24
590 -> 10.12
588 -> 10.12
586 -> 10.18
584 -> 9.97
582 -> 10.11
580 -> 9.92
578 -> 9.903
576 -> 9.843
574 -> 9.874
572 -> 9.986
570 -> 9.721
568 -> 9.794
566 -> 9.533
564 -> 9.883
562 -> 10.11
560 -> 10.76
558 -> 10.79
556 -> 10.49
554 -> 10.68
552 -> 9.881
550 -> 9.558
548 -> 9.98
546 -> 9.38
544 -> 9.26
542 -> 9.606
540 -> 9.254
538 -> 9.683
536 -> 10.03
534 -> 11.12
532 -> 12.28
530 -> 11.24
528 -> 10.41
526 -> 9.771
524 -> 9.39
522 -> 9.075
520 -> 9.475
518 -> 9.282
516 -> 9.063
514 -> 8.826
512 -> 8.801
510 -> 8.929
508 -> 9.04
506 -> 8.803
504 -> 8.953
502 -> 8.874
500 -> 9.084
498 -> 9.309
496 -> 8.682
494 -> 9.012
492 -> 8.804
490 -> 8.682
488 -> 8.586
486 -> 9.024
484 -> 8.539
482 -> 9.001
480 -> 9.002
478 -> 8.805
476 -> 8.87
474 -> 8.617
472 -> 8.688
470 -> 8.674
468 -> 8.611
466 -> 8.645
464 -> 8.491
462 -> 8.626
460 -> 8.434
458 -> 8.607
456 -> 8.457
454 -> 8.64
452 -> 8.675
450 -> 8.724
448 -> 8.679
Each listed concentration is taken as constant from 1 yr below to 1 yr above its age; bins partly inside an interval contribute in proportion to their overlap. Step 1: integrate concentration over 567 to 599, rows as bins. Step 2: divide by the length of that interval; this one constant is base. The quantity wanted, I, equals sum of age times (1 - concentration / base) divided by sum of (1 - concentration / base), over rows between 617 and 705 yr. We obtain 684.1 yr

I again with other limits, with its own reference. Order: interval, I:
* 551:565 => 557.3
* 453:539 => 480.4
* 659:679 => 676.9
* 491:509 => 499.9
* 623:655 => 643.7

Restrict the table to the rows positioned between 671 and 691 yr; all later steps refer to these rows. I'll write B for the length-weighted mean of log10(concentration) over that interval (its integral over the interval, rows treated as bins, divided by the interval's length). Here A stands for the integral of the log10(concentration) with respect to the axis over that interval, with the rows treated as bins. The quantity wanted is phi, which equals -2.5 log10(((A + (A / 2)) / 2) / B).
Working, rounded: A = 21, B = 1.04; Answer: -2.94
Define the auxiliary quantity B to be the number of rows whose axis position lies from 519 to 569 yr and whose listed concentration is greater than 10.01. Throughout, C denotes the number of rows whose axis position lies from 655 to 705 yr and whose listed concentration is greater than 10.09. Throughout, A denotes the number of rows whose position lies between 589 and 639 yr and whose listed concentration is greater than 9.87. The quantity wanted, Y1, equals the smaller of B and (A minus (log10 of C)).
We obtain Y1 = 10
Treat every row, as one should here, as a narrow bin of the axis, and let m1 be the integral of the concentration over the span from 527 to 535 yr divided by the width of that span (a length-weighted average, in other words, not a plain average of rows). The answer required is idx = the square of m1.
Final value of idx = 127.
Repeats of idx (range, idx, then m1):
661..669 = 100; 10.0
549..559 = 106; 10.3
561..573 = 97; 9.8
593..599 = 105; 10.2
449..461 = 74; 8.6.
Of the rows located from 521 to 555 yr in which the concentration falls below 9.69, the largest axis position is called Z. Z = 550 yr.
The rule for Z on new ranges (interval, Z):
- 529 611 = 566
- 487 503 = 502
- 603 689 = 620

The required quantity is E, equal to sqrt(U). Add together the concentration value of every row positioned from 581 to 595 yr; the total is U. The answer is 8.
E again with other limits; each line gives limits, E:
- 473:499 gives 11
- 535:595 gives 17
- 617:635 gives 9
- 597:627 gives 12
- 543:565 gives 11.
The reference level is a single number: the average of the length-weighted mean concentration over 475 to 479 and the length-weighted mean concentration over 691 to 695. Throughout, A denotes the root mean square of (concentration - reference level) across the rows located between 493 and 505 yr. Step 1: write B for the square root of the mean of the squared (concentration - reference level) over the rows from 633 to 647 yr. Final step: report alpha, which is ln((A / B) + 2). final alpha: 1.4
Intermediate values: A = 0.98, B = 0.48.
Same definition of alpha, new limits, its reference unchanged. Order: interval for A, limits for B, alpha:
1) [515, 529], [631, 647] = 1.2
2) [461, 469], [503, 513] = 1.2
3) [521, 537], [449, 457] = 1.0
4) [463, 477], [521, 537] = 1.2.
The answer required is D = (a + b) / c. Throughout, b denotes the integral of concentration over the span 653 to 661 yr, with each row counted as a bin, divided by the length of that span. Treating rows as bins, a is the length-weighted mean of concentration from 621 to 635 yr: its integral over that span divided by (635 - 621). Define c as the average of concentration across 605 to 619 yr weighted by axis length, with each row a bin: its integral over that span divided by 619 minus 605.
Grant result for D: 2.02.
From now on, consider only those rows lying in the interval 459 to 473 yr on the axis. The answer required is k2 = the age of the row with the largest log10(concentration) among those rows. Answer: 472 yr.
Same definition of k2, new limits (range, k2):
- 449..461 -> 450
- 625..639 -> 636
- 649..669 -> 650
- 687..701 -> 688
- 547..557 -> 554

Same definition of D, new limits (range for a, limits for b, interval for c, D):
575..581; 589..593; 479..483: 2.23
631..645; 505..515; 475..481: 2.15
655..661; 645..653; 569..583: 2.08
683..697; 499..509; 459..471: 2.33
